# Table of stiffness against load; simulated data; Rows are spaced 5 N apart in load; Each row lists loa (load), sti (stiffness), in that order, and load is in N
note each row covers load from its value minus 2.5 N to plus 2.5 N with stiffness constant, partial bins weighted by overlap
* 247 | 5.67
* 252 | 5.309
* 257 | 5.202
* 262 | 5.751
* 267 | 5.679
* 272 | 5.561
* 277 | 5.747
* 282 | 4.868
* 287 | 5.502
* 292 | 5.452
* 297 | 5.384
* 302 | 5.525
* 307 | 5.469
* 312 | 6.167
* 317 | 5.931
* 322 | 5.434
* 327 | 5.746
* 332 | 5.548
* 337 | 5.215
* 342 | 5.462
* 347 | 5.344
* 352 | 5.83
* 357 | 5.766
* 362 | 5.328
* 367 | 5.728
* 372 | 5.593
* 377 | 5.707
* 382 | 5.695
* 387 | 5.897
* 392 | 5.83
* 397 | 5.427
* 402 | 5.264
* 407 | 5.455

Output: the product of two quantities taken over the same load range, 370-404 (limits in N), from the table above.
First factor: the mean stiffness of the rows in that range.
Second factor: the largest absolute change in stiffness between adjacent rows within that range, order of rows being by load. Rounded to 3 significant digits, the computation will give 2.27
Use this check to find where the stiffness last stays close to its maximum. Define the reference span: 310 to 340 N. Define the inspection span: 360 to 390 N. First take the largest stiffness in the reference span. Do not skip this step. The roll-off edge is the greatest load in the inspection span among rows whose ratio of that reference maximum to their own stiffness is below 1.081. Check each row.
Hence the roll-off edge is 387 N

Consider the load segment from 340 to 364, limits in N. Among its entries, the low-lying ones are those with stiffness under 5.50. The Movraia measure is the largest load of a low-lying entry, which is 362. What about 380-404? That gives 402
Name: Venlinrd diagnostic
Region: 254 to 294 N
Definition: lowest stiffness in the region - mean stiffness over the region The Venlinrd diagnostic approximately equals -0.60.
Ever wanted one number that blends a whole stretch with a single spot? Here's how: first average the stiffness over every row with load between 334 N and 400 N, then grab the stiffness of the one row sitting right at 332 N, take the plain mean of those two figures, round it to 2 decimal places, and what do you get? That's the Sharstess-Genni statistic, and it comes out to 5.57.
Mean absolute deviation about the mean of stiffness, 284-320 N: 0.24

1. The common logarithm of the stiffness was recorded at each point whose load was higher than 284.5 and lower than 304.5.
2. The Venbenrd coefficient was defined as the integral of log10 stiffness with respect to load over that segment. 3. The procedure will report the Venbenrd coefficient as 14.8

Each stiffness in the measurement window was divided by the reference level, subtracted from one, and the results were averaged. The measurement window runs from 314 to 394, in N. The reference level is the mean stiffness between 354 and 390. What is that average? 0.008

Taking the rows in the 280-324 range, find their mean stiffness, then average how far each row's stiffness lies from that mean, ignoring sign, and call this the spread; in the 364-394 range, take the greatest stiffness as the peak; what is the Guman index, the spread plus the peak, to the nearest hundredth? 6.13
